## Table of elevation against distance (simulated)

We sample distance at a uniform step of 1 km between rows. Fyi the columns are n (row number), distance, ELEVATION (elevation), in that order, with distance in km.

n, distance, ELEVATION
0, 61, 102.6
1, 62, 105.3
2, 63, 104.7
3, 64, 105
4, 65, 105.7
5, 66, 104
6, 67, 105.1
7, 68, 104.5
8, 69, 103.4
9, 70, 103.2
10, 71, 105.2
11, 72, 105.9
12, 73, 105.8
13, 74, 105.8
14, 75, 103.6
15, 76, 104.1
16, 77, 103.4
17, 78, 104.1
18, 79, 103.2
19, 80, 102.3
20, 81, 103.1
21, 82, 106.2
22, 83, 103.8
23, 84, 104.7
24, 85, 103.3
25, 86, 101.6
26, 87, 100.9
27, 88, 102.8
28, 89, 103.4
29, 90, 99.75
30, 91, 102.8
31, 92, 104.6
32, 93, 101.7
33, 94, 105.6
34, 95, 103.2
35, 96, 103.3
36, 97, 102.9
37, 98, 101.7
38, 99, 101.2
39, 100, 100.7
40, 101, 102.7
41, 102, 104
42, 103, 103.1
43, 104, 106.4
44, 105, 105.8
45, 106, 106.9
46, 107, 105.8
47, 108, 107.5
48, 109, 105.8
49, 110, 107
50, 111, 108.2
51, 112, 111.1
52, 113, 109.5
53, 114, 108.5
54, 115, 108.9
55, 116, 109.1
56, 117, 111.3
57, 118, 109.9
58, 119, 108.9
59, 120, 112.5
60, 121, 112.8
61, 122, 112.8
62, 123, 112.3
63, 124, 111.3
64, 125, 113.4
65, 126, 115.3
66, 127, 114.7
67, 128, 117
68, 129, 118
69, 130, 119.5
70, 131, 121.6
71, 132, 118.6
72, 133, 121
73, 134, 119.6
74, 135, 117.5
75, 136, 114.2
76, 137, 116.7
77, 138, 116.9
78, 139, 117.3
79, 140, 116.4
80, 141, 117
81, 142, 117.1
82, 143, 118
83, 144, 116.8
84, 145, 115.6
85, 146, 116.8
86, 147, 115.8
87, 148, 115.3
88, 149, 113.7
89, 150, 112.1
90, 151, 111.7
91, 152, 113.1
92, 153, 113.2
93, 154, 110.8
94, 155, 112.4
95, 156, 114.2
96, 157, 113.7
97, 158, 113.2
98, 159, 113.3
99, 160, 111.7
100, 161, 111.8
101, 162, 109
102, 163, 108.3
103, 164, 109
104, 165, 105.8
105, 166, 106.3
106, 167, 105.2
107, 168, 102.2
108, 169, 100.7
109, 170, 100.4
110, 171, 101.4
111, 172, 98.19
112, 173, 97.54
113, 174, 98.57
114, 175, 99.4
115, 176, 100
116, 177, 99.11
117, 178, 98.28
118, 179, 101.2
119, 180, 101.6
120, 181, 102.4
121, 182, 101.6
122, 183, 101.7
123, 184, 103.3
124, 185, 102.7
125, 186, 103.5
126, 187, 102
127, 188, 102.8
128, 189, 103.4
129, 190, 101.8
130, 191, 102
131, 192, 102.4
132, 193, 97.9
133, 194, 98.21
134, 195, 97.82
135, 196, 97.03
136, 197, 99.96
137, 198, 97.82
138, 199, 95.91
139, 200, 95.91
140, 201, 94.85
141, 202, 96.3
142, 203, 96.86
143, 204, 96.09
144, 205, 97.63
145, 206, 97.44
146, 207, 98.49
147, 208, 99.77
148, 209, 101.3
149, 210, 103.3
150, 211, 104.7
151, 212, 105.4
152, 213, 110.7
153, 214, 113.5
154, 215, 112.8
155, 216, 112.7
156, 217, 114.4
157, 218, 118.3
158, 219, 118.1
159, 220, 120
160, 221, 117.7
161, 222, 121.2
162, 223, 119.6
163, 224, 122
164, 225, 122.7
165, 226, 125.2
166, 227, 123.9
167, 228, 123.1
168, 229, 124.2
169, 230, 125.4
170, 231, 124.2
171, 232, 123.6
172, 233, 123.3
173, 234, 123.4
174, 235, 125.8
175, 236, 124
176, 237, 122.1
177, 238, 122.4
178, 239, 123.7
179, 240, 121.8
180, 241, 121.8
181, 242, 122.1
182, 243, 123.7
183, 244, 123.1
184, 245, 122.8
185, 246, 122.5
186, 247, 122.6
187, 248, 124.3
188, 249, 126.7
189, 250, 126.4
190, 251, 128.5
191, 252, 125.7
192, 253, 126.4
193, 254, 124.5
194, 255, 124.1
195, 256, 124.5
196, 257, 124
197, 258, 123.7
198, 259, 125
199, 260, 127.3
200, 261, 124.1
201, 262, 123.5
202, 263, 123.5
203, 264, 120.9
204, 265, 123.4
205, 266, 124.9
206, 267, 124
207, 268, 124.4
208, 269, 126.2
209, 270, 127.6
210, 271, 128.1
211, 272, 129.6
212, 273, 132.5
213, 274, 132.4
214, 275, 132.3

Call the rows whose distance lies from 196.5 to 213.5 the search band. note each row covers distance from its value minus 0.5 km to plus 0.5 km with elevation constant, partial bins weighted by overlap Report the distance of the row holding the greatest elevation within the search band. 213 km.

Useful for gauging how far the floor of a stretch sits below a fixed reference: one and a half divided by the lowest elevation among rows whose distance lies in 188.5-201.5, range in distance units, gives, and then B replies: 0.0158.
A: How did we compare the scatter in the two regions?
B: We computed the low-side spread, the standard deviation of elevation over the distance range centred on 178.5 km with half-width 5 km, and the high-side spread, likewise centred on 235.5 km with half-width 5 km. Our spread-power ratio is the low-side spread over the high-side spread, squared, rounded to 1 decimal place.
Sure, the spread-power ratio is 1.6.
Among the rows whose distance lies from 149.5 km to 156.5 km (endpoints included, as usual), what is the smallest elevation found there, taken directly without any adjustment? 110.8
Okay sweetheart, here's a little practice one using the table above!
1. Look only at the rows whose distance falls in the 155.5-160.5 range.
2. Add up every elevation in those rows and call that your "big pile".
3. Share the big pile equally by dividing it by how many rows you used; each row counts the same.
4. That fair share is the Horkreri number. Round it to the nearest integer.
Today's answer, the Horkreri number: 113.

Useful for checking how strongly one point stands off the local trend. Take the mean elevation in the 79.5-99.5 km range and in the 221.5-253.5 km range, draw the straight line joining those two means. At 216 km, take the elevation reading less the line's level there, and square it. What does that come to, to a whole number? 64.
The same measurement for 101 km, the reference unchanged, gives 3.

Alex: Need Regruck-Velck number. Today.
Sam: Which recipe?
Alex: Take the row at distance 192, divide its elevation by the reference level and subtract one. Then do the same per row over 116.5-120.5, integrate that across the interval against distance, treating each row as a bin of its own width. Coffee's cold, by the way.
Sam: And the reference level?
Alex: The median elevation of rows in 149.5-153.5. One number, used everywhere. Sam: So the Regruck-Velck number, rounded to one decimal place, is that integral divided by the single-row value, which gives 0.8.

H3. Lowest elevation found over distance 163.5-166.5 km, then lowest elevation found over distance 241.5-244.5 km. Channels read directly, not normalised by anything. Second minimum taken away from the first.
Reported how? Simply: -16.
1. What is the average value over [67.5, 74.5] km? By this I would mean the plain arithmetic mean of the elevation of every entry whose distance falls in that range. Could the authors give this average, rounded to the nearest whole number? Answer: 105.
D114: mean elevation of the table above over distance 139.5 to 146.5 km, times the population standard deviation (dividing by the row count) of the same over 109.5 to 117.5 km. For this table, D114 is 157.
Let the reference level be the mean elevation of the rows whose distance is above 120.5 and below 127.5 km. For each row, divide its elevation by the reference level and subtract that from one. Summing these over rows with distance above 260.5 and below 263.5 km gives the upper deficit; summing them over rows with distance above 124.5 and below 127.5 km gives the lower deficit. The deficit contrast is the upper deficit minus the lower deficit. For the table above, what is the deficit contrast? -0.2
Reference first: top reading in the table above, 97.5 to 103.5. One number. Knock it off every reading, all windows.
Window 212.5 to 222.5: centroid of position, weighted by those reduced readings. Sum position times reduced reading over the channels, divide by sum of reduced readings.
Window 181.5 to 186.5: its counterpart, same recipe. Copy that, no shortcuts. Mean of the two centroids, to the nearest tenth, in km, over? 200.8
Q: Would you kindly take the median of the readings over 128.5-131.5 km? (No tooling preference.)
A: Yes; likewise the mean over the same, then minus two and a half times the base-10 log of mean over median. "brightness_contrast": -0.0018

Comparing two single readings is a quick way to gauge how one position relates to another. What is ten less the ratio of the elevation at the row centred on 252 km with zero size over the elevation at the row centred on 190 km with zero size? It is 8.77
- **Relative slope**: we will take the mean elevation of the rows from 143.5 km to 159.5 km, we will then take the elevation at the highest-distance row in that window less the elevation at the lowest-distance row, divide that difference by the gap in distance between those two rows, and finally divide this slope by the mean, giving -0.002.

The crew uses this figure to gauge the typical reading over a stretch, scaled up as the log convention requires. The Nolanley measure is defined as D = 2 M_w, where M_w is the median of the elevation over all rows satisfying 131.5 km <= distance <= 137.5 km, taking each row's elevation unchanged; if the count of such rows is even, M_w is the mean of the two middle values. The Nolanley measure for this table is 236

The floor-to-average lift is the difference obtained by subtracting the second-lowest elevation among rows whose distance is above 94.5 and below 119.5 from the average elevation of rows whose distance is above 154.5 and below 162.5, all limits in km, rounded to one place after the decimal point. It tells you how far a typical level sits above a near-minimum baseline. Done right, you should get 11.2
